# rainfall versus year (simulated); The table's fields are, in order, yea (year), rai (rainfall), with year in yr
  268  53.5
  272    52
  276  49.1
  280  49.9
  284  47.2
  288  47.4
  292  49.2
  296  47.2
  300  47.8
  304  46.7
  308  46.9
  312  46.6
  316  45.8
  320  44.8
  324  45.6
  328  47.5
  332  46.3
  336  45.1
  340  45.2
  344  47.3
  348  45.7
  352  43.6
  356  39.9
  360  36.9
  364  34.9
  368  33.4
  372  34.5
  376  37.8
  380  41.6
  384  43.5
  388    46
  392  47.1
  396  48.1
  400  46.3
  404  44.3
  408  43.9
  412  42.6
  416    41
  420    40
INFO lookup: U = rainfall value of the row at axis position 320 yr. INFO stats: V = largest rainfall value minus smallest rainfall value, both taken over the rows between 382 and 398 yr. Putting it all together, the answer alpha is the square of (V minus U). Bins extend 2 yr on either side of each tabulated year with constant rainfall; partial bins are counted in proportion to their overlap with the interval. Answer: 1616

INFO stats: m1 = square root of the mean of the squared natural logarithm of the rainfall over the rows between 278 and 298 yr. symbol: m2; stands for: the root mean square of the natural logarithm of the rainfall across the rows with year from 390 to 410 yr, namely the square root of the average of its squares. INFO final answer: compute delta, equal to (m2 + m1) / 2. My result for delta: 3.85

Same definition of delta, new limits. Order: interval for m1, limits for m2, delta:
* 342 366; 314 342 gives 3.77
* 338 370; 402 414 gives 3.74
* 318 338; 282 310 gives 3.84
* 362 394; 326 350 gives 3.76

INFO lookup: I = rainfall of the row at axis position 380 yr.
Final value 41.6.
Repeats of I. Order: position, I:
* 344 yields 47.3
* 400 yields 46.3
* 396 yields 48.1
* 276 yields 49.1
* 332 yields 46.3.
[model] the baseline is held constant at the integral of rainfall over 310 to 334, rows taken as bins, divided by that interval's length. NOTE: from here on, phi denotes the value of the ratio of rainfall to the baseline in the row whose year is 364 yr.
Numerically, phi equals 0.76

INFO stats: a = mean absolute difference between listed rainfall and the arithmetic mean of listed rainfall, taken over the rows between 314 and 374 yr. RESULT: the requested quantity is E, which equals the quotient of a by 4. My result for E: 1.1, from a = 4.3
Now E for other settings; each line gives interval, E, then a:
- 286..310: 0.2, 0.6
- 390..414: 0.4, 1.8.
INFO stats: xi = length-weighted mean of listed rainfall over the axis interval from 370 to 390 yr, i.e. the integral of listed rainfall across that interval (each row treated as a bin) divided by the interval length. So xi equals 41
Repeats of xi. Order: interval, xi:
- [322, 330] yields 47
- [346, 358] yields 43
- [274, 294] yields 49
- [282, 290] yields 47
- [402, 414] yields 44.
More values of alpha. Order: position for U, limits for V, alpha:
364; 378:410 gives 807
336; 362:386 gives 1225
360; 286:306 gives 1183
